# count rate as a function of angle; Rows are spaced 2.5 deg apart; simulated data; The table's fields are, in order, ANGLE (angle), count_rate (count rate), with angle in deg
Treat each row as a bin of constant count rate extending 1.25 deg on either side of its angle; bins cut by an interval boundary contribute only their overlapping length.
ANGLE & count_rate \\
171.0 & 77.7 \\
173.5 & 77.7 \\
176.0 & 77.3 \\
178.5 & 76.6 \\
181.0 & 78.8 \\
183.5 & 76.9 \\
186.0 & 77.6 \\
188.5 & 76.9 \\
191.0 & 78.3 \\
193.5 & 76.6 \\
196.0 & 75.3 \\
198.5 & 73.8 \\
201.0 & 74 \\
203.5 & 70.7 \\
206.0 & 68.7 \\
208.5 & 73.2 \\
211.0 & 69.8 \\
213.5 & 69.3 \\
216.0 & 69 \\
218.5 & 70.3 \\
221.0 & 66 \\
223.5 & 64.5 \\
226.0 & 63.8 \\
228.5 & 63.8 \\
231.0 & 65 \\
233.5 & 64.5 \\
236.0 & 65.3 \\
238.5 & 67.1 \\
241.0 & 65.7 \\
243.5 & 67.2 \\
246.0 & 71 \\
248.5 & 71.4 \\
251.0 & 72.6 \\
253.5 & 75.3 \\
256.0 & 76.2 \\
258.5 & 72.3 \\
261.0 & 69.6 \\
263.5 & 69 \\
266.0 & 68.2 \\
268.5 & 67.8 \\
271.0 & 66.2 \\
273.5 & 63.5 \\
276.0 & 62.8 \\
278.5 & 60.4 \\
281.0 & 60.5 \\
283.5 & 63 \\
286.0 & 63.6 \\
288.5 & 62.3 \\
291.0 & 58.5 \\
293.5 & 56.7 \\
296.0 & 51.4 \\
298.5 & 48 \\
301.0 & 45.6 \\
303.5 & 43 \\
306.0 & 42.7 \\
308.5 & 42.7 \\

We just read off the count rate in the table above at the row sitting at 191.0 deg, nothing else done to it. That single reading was 78.3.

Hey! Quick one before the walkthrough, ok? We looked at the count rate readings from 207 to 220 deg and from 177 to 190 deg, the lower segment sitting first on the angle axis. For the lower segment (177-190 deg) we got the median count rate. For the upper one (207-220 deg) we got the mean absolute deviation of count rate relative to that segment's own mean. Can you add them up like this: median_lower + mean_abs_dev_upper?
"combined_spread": 78.1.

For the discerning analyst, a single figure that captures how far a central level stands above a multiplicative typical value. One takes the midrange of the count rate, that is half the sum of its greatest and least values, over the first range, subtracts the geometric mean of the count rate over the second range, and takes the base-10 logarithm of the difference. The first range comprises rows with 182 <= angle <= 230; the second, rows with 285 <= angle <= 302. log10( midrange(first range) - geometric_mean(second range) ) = 1.21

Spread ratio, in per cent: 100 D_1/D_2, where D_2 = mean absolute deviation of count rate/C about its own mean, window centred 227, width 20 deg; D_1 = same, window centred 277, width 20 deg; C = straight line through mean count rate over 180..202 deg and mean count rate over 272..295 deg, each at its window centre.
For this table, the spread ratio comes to 152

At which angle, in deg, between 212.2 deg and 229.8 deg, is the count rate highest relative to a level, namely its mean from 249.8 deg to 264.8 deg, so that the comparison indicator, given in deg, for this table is 218.5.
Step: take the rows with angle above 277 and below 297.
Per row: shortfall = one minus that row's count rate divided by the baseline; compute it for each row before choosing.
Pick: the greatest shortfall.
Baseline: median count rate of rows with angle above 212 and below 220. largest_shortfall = 0.26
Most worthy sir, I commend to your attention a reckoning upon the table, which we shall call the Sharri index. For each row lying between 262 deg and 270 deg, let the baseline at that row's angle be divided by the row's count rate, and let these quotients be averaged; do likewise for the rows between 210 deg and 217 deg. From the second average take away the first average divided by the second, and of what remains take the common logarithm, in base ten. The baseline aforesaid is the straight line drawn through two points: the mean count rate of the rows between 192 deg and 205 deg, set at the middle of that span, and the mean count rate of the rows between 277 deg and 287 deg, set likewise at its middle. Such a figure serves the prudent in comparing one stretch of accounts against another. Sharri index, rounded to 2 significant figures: -0.89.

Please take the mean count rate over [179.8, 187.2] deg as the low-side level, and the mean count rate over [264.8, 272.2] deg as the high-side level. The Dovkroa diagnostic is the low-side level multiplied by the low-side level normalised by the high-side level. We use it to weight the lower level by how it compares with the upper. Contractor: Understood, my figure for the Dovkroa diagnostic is 90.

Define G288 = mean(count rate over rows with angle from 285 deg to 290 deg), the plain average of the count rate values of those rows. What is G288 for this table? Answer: 63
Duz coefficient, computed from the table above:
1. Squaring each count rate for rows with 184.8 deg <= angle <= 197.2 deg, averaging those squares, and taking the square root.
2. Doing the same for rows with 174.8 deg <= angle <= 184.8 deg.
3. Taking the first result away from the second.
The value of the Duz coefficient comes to 0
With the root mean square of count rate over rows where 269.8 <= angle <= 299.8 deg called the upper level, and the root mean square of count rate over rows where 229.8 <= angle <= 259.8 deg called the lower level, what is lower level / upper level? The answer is 1.16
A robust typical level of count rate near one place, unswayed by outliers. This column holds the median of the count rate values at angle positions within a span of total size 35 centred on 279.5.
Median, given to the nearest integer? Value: 63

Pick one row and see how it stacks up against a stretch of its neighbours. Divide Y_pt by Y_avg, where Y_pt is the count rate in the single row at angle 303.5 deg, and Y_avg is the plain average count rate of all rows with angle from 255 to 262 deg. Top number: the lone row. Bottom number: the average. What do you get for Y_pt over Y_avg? 0.59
